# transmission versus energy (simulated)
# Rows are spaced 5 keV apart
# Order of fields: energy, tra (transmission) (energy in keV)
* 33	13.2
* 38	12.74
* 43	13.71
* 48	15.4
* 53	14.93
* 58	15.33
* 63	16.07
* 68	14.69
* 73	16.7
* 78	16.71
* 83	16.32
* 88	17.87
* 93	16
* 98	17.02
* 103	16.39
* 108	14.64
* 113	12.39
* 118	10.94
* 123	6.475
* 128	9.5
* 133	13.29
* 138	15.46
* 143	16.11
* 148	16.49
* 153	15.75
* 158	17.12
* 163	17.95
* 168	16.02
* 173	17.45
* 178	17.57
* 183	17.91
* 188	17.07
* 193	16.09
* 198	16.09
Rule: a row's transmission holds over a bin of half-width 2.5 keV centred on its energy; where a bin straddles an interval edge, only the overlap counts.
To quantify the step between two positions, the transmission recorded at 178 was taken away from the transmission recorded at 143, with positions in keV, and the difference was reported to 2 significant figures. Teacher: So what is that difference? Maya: -1.5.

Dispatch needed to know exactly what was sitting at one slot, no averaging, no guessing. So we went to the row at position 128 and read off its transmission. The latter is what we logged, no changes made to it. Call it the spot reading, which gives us 9.5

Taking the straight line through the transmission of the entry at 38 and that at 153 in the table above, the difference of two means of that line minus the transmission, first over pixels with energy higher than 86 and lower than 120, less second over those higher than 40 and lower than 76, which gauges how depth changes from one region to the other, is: 1.4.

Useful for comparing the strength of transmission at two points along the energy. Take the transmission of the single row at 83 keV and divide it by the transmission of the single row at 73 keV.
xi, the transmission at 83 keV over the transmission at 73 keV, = 0.98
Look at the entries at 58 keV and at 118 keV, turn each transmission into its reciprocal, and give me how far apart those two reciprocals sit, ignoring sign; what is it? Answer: 0.026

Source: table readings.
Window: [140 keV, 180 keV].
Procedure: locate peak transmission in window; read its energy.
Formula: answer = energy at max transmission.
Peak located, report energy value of 163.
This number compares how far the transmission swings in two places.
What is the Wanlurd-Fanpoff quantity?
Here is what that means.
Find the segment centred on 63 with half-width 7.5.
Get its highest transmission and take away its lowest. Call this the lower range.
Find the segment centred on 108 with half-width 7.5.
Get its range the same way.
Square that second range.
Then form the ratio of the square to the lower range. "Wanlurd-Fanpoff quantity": 12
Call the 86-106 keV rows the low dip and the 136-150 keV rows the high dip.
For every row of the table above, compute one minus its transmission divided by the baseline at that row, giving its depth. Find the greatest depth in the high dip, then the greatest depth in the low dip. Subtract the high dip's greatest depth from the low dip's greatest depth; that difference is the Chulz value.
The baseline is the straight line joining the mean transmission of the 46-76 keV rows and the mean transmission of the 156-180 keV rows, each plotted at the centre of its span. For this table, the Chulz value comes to -0.1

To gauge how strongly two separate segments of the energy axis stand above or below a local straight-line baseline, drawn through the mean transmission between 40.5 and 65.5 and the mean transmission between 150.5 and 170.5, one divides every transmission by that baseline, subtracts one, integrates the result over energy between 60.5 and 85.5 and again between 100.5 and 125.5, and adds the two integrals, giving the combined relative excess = -4.8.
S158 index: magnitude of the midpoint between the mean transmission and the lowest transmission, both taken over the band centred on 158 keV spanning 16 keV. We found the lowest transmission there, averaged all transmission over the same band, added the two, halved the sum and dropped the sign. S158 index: 16.3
